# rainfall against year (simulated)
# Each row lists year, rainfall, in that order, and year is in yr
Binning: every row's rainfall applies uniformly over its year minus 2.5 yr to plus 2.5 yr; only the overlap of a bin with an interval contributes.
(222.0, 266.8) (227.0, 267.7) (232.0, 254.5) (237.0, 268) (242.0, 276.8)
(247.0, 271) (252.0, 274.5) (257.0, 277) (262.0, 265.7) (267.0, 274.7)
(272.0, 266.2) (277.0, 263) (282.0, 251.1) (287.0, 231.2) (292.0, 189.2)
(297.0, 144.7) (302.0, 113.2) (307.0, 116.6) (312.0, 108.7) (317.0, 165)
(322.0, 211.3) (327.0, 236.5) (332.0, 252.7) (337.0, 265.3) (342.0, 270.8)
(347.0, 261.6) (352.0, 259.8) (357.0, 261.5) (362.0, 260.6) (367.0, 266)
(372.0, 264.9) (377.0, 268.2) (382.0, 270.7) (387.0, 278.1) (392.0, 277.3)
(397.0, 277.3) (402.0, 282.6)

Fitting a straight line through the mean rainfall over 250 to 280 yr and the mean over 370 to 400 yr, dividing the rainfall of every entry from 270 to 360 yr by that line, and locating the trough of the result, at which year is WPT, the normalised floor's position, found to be 312.0 yr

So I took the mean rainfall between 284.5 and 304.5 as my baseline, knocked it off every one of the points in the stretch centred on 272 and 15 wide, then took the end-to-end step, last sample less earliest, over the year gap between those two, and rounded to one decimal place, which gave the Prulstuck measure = -1.2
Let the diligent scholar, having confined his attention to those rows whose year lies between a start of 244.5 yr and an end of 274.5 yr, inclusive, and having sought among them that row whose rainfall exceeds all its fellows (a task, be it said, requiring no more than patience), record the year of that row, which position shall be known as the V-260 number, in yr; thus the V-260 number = 257.0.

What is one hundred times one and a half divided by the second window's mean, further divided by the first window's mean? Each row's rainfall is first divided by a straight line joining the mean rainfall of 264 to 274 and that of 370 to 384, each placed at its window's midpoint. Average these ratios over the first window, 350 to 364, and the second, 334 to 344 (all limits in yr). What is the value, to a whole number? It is 155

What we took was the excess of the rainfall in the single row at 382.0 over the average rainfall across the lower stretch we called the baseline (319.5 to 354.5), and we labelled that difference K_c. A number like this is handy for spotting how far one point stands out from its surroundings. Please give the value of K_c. 20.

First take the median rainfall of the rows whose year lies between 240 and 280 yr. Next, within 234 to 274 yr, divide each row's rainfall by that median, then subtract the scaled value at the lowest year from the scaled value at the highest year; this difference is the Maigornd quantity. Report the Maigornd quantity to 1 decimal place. 0.0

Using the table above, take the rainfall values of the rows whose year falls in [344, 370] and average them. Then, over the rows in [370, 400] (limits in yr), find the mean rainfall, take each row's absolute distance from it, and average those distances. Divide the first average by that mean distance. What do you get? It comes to 54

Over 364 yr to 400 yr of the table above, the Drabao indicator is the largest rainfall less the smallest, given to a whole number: 13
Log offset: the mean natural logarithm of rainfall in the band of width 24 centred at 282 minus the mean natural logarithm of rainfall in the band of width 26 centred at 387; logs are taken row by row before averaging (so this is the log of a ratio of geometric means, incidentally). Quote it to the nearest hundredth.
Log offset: -0.14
